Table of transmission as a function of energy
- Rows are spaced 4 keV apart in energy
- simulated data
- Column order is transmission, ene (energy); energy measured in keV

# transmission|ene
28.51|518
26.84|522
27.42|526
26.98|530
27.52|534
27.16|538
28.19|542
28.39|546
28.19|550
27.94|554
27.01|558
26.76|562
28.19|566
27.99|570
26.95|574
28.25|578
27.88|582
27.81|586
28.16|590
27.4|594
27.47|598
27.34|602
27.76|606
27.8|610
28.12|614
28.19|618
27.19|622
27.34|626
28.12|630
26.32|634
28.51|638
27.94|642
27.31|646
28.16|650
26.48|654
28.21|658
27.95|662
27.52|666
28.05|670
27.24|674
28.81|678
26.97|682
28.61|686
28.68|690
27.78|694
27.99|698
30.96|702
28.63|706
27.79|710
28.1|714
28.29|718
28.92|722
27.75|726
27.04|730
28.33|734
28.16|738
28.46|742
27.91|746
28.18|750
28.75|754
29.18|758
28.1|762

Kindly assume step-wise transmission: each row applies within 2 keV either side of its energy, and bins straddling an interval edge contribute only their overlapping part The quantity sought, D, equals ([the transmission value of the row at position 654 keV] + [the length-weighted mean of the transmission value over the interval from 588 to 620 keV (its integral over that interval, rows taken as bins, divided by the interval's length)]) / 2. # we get 27.1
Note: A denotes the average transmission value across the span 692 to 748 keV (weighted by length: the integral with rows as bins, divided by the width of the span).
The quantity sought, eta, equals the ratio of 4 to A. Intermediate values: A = 28.3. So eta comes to 0.141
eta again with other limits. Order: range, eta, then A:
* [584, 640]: 0.145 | 27.7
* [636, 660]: 0.144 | 27.8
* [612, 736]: 0.143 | 28.0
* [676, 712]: 0.141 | 28.5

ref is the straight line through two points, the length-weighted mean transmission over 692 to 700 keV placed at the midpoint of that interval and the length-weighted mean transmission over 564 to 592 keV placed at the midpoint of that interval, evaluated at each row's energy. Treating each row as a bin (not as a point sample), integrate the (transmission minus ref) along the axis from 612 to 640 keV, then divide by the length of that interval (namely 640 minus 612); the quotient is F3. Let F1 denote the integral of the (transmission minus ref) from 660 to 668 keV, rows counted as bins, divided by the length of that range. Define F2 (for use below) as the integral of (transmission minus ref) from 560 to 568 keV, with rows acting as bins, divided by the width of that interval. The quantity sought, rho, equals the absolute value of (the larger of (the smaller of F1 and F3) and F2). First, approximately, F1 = -0.15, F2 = -0.42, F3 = -0.2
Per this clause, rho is 0.20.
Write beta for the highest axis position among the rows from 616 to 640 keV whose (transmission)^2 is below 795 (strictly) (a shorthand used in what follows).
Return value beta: 634 keV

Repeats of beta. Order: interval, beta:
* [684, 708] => 698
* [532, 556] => 554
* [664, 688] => 682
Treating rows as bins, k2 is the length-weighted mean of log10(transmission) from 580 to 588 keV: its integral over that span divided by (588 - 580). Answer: 1.44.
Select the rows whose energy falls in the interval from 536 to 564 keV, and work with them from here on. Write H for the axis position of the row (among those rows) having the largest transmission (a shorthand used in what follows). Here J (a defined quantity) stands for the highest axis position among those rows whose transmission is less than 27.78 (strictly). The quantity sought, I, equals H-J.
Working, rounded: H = 546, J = 562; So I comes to -16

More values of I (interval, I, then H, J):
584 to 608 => -16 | 590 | 606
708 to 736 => -8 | 722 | 730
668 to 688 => -4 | 678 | 682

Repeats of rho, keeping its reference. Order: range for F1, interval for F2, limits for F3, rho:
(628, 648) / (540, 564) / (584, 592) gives 0.14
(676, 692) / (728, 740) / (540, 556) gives 0.29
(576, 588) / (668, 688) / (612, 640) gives 0.05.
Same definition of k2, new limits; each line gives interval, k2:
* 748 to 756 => 1.45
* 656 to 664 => 1.45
